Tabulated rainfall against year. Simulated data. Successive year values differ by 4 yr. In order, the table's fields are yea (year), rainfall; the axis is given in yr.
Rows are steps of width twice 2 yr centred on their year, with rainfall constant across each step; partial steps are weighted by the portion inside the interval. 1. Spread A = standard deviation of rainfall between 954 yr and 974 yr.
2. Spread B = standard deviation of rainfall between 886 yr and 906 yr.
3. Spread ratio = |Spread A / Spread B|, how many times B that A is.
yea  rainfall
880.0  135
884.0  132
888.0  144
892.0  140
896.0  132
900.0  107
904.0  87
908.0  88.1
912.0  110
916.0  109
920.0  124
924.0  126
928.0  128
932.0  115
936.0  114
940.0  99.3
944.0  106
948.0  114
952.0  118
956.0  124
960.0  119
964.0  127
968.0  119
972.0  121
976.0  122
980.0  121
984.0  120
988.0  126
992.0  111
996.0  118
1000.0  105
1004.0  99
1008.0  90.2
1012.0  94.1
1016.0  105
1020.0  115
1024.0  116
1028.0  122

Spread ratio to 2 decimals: 0.14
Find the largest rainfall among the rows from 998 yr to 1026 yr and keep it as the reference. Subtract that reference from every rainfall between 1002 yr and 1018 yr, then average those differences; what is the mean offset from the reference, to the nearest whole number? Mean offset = -19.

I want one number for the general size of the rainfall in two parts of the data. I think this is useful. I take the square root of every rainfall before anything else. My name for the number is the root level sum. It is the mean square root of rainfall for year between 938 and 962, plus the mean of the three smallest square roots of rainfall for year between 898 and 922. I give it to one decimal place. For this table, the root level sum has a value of 20.3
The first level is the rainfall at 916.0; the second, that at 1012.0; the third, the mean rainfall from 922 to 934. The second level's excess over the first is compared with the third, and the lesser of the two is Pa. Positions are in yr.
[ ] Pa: -15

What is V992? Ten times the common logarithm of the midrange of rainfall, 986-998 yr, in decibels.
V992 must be 20.7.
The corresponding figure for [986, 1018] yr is 20.3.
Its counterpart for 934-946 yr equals 20.3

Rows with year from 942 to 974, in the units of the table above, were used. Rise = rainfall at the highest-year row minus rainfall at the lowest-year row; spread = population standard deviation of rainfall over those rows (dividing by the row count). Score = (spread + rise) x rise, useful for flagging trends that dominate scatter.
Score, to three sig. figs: 315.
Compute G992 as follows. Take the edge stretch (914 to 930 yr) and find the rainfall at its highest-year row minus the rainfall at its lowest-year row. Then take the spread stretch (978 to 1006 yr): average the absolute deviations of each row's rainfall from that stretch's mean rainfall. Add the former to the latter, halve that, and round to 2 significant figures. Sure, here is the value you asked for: 13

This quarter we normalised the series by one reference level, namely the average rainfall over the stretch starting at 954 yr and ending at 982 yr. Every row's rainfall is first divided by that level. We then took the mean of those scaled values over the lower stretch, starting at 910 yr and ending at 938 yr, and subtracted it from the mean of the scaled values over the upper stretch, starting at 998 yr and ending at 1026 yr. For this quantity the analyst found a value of -0.12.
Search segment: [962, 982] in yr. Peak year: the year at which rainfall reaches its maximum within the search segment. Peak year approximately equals 964.0 yr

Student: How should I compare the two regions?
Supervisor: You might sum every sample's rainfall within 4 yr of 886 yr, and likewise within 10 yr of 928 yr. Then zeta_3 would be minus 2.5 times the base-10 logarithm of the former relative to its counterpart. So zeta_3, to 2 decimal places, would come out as 0.86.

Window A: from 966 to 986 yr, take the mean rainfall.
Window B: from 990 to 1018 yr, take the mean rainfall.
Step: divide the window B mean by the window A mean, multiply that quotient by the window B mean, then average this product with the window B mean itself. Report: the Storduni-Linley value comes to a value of 96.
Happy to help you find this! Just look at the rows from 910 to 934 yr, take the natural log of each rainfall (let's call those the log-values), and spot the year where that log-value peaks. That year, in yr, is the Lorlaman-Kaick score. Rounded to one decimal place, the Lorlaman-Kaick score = 928.0 yr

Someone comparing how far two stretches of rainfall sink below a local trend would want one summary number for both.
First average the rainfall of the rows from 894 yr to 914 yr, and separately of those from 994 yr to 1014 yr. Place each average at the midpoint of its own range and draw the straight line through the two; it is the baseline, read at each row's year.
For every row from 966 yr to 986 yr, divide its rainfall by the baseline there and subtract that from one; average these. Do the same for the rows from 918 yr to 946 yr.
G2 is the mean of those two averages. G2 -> -0.148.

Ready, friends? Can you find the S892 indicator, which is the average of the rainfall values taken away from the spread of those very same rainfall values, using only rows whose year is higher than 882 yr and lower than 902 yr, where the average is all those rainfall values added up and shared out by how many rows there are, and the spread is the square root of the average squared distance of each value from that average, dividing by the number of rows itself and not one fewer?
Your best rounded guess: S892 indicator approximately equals -118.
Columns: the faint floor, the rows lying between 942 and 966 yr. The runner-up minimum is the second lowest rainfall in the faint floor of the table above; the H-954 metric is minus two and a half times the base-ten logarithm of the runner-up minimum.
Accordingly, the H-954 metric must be -5.14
